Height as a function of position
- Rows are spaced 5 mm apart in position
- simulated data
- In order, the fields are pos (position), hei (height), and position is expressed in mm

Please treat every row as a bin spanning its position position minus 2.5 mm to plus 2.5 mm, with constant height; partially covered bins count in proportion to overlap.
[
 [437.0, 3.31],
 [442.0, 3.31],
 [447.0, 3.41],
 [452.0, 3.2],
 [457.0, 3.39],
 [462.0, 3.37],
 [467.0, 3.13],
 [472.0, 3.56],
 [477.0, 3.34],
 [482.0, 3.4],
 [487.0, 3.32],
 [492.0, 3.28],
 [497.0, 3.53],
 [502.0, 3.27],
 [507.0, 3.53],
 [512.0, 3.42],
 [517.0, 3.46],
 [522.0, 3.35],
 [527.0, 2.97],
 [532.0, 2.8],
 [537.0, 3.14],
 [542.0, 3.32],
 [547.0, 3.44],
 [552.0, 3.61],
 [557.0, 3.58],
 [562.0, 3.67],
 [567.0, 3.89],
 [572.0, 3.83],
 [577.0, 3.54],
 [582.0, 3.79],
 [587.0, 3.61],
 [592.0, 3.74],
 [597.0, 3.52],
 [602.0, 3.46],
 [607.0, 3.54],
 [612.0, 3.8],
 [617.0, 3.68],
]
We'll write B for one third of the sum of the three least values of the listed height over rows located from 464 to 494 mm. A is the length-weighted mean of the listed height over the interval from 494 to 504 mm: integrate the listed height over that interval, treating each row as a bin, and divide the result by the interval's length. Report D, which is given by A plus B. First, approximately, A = 3.40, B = 3.24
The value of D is 6.64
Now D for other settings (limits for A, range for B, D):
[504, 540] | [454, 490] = 6.50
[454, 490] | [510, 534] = 6.40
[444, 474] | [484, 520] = 6.63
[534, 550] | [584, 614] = 6.80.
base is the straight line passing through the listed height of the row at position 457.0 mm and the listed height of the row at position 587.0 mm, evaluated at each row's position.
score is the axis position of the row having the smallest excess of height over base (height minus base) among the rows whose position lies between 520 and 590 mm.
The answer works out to 532.0 mm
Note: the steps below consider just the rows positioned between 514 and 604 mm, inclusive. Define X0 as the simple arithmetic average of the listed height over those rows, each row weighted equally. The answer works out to 3.48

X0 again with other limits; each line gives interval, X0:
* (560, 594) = 3.72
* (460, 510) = 3.37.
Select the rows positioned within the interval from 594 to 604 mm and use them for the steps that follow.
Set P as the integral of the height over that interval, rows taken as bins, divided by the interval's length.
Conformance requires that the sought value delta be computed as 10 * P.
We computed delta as 35.0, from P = 3.50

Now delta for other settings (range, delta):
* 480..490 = 33.5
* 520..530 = 31.3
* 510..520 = 34.4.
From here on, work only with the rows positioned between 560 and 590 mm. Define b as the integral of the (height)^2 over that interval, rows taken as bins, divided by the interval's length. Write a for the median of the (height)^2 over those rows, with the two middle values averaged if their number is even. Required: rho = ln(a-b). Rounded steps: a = 13.9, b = 13.9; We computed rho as -3.2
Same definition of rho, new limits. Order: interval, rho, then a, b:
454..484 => -2.2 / 11.4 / 11.3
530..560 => -1.3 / 11.4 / 11.2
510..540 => -1.1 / 10.5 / 10.2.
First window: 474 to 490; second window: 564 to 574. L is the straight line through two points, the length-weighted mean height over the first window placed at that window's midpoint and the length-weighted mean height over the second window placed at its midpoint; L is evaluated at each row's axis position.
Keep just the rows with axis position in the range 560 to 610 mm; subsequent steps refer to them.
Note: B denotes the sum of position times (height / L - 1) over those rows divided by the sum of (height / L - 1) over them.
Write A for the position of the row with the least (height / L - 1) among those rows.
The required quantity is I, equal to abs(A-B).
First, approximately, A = 602.0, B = 593.2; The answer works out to 8.8 mm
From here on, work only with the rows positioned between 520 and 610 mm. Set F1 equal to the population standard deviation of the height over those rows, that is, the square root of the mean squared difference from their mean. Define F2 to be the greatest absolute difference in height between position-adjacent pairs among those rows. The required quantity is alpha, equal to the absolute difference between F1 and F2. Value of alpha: 0.099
